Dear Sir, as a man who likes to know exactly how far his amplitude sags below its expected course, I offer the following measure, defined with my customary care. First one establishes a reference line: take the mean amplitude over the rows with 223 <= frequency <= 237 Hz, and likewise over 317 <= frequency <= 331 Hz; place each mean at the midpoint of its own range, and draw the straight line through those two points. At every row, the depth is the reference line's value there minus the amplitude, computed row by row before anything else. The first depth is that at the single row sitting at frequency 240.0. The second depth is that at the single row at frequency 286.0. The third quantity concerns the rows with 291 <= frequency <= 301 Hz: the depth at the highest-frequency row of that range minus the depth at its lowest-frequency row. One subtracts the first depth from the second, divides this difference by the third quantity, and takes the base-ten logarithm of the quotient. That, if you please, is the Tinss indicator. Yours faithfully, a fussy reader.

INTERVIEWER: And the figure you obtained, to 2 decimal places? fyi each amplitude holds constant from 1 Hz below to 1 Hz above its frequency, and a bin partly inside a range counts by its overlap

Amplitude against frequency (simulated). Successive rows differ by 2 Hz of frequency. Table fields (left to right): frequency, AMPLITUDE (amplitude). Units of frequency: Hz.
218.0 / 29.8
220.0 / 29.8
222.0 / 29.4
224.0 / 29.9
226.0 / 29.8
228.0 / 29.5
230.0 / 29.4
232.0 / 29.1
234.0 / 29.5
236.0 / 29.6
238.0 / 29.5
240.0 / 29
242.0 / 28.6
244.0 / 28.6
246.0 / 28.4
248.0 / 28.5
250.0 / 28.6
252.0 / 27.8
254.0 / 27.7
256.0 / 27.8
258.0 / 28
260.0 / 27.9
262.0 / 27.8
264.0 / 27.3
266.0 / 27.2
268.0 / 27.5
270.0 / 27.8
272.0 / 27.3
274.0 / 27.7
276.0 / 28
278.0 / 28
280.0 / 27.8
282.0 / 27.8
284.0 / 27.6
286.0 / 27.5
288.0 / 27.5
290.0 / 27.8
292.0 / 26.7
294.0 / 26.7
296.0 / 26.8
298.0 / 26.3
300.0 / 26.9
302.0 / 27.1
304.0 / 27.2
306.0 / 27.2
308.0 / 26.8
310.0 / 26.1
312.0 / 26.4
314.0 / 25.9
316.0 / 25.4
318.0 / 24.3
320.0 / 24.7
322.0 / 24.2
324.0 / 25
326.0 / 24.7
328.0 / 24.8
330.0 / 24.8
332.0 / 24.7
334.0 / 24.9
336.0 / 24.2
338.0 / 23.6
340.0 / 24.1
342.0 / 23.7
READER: 0.16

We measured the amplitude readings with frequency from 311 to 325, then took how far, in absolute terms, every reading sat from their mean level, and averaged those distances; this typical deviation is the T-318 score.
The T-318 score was 0.7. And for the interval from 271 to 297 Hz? 0.4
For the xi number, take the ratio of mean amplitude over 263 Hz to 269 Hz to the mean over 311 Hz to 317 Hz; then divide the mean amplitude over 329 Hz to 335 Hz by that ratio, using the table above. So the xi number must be 23.5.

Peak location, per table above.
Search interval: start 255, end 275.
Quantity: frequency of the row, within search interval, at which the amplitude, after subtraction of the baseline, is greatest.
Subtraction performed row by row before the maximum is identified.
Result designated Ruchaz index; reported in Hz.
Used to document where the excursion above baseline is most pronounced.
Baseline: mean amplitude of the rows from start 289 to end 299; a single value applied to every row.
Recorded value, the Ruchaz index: 258.0 Hz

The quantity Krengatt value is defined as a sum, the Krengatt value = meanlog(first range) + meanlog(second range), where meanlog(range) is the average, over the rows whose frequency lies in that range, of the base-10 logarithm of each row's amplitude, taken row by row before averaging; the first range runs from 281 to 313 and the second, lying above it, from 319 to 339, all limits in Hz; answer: 2.82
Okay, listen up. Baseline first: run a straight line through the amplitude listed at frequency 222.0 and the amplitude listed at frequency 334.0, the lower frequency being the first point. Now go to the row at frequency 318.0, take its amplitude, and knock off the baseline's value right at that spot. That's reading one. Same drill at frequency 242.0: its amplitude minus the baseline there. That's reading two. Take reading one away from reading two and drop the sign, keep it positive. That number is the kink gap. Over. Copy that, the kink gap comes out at 1.2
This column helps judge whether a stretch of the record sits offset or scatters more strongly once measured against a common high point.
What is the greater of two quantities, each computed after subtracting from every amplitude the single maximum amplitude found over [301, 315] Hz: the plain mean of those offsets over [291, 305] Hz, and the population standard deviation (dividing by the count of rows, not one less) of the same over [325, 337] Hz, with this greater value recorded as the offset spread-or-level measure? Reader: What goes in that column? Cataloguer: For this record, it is 0.2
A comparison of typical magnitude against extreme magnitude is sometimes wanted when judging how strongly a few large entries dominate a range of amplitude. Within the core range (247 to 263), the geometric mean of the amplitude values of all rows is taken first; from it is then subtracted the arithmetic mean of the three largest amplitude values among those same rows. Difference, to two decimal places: -0.36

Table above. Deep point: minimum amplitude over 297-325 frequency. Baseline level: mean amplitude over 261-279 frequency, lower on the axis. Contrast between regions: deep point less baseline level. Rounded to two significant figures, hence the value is -3.4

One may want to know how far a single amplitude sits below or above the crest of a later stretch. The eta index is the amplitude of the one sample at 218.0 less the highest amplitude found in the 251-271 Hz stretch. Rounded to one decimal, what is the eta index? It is 1.8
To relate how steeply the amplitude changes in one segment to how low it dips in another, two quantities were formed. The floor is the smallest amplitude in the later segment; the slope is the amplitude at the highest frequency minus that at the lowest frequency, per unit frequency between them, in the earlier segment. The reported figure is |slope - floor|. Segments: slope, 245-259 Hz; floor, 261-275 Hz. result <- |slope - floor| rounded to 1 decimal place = 27.2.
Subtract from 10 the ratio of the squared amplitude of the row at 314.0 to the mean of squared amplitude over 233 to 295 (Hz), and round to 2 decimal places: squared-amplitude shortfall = 9.14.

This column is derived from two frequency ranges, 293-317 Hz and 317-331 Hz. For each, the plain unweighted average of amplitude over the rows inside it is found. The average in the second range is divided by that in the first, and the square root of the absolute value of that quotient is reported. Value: 0.96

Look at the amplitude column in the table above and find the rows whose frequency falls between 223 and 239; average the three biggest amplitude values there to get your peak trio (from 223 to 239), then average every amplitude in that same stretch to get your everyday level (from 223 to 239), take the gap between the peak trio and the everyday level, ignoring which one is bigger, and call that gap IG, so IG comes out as 0.23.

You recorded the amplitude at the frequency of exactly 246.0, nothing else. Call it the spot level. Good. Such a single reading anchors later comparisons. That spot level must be 28.4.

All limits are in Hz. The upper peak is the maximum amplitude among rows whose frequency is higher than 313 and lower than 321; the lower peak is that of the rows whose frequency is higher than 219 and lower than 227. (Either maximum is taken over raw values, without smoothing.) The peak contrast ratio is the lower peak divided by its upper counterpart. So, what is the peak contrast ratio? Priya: 1.15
